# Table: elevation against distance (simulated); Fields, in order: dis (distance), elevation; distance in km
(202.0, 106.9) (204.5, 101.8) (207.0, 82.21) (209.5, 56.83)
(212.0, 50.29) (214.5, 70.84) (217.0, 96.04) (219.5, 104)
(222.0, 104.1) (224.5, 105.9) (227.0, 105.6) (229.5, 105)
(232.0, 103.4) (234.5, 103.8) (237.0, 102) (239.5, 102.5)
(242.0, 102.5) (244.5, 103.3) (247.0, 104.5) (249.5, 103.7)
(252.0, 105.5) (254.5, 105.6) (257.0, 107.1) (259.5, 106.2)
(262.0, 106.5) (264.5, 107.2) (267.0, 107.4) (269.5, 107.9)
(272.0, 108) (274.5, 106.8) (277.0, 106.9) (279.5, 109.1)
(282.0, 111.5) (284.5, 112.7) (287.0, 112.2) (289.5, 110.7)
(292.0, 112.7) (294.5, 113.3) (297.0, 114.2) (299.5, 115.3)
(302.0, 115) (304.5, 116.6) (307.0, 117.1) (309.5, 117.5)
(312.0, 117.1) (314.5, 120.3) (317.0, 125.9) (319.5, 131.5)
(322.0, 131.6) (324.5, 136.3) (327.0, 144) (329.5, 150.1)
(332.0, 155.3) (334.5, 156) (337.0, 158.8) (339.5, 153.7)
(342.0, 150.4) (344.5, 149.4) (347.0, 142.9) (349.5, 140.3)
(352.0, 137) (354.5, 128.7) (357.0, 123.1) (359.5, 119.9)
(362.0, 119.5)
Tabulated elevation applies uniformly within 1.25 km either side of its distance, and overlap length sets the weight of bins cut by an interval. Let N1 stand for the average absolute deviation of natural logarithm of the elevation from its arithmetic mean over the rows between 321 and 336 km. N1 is 0.057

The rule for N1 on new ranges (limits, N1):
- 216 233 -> 0.021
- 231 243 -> 0.006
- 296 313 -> 0.009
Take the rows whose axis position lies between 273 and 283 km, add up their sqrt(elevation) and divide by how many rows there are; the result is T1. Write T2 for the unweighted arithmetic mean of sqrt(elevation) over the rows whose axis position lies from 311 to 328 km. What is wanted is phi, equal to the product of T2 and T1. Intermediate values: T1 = 10.4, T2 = 11.4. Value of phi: 119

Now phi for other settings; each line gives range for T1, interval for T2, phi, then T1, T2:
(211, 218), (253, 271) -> 87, 8.4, 10.3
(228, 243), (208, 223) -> 90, 10.2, 8.9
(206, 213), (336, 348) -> 97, 7.9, 12.3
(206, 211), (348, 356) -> 97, 8.3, 11.6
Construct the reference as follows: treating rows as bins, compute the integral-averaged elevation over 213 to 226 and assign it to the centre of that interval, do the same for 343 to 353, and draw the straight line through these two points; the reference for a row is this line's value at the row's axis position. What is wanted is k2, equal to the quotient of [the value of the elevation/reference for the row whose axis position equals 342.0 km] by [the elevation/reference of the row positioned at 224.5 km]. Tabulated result 0.98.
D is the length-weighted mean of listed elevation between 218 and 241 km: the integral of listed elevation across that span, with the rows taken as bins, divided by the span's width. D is 104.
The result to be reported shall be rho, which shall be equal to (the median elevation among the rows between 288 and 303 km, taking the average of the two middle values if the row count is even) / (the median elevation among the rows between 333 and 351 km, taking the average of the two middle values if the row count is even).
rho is 0.76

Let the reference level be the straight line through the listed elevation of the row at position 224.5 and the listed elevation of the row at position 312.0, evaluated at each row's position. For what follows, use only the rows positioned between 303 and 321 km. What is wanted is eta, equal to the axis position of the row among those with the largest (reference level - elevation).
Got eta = 312.0 km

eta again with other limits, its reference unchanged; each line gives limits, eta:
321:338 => 322.0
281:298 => 289.5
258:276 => 274.5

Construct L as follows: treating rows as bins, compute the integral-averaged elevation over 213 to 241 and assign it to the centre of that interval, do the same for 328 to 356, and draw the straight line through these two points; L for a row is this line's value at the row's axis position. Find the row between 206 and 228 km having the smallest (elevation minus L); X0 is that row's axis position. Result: 212.0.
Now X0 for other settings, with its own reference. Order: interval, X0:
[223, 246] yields 244.5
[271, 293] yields 289.5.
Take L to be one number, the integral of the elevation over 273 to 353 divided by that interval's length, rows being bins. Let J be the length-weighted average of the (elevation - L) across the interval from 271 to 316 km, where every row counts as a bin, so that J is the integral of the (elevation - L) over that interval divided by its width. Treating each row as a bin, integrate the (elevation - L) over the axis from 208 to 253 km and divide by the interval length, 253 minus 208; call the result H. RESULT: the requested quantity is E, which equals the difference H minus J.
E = -17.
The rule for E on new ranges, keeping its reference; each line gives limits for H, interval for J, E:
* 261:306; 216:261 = 7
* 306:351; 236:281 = 33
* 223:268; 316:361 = -36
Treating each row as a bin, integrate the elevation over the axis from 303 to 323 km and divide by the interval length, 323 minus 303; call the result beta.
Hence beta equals 122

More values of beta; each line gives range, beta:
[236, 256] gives 104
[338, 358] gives 141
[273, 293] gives 110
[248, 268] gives 106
